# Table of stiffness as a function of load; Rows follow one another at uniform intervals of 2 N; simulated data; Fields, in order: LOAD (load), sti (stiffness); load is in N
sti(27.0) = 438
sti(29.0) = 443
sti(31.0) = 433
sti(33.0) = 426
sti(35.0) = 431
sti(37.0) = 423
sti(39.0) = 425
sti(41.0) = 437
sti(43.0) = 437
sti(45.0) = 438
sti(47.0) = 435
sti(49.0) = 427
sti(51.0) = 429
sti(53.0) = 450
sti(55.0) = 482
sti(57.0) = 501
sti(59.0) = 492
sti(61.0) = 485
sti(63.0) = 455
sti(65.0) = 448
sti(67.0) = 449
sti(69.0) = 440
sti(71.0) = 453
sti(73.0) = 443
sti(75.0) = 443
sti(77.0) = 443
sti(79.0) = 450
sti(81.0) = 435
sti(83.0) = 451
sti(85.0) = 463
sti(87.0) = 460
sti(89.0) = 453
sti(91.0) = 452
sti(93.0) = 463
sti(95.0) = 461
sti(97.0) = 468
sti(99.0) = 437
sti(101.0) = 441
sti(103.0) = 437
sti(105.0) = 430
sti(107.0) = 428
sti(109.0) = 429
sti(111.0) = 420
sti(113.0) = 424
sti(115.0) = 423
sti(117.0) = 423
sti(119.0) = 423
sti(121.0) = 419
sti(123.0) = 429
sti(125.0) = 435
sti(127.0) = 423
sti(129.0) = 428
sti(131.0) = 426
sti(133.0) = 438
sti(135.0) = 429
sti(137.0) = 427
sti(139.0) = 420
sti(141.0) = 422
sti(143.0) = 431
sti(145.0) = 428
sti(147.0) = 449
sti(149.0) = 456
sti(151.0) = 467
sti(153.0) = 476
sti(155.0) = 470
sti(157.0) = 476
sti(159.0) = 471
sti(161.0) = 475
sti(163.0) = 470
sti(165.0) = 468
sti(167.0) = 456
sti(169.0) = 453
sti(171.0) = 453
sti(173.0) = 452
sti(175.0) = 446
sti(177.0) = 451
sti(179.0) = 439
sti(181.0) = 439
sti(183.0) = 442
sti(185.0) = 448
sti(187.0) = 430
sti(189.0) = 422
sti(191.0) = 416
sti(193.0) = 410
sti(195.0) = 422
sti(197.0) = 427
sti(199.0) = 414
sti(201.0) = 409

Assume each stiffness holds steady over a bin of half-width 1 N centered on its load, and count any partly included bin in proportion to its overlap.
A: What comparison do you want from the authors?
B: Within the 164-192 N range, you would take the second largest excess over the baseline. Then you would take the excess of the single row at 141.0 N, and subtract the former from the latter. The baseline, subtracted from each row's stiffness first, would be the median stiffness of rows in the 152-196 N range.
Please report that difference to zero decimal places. -34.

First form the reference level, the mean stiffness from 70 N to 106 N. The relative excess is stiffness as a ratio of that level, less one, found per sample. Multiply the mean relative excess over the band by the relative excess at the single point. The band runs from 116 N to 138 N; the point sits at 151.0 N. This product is -0.0019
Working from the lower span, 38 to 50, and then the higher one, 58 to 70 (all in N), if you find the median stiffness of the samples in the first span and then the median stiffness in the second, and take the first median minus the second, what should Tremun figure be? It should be -16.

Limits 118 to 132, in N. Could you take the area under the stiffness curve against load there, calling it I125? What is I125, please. 5966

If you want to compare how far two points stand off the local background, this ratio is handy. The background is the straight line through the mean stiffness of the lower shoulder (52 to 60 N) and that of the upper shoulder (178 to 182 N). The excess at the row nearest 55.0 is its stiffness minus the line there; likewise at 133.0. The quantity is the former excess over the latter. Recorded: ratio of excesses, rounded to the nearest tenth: 0.0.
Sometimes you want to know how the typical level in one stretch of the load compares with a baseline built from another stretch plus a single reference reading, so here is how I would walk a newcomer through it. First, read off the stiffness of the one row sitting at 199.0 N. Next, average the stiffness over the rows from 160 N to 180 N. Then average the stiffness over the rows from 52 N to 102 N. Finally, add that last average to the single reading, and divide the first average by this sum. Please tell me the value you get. 0.52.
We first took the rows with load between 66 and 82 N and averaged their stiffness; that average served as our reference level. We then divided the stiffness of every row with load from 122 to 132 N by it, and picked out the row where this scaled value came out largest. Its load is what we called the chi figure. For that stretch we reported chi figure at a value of 125.0 N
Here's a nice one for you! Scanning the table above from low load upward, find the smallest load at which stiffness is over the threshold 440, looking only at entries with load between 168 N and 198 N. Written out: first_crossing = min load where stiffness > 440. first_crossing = 169.0 N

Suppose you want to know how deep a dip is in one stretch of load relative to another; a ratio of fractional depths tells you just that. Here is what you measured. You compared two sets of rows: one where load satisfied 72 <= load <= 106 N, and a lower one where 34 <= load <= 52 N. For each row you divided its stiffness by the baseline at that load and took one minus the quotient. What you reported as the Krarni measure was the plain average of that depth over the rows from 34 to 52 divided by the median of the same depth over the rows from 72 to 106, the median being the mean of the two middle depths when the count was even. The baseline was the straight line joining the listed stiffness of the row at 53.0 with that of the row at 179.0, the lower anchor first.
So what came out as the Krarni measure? -8.5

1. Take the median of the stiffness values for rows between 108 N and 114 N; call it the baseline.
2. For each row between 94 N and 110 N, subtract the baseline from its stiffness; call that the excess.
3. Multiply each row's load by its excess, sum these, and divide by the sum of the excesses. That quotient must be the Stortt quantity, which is 98.8 N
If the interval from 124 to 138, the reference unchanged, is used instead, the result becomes 130.9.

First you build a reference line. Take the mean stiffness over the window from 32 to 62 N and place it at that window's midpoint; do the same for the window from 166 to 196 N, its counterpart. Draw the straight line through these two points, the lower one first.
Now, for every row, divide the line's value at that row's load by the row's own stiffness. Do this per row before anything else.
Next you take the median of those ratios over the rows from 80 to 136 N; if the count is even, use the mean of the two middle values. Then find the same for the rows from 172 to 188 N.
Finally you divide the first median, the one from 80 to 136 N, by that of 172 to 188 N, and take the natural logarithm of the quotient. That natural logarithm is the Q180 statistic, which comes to 0.039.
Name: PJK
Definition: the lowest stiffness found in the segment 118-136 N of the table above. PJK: 419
